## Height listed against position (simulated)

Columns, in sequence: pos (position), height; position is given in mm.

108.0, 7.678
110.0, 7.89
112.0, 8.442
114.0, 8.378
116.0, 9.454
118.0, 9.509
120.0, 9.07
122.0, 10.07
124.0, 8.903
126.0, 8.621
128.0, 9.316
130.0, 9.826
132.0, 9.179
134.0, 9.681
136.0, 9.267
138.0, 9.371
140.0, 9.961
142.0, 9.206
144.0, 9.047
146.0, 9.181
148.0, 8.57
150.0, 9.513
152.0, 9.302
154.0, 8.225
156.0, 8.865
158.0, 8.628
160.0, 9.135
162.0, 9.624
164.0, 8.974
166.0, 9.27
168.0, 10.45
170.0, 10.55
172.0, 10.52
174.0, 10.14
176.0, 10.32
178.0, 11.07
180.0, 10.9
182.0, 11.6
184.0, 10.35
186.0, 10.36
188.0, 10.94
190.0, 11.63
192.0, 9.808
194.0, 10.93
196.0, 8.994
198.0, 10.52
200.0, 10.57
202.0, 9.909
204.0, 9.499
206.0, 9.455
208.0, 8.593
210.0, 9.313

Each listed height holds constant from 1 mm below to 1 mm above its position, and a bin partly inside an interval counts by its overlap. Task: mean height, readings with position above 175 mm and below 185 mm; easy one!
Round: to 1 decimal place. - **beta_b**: 10.8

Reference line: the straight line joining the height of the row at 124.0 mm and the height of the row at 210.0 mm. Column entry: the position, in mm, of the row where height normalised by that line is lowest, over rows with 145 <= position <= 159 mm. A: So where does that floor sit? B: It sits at 154.0 mm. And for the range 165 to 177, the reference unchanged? 166.0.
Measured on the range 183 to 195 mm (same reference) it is 192.0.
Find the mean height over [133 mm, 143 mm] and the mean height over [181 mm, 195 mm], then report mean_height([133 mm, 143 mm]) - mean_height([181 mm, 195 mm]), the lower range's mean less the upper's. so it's -1.31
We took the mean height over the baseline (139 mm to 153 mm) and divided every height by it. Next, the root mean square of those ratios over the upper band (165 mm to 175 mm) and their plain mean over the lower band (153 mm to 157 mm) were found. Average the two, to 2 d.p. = 1.01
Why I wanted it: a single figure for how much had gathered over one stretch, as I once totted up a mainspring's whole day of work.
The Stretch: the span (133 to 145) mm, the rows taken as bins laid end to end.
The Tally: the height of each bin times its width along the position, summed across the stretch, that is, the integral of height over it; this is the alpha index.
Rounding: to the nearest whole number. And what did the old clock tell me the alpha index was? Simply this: 113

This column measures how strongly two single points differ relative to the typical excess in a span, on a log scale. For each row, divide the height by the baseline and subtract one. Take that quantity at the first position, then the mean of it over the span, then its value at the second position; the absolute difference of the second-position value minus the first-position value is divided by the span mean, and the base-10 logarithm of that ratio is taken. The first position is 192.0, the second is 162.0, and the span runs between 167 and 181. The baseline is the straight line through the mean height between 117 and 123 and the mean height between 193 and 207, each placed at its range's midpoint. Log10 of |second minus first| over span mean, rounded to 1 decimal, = -1.5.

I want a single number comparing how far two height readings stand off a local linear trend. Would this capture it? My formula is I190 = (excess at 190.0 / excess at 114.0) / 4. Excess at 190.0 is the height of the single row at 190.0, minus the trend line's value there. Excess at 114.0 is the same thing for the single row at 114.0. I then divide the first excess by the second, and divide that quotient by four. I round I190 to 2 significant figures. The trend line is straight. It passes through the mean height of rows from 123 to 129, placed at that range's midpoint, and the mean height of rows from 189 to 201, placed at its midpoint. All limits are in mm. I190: -1.1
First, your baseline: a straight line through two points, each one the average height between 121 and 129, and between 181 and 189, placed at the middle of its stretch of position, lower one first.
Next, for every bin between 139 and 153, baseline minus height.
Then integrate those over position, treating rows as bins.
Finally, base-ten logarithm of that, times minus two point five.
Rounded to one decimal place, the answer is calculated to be -2.2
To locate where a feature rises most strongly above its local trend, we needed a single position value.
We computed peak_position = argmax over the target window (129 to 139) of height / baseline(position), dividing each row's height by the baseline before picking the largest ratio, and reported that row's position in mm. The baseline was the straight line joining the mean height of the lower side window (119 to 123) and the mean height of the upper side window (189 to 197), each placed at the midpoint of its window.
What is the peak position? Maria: 130.0 mm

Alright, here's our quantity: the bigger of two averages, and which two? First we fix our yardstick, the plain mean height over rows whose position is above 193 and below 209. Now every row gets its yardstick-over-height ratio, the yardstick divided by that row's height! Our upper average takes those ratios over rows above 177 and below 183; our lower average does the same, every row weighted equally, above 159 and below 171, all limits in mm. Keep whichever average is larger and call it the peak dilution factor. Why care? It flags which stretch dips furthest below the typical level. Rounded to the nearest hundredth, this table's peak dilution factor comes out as 1.02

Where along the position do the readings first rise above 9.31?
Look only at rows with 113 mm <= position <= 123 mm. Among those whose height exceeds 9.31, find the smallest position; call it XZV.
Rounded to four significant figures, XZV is 116.0 mm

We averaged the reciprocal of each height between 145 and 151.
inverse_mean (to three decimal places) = 0.110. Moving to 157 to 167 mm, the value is 0.110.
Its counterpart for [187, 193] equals 0.093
